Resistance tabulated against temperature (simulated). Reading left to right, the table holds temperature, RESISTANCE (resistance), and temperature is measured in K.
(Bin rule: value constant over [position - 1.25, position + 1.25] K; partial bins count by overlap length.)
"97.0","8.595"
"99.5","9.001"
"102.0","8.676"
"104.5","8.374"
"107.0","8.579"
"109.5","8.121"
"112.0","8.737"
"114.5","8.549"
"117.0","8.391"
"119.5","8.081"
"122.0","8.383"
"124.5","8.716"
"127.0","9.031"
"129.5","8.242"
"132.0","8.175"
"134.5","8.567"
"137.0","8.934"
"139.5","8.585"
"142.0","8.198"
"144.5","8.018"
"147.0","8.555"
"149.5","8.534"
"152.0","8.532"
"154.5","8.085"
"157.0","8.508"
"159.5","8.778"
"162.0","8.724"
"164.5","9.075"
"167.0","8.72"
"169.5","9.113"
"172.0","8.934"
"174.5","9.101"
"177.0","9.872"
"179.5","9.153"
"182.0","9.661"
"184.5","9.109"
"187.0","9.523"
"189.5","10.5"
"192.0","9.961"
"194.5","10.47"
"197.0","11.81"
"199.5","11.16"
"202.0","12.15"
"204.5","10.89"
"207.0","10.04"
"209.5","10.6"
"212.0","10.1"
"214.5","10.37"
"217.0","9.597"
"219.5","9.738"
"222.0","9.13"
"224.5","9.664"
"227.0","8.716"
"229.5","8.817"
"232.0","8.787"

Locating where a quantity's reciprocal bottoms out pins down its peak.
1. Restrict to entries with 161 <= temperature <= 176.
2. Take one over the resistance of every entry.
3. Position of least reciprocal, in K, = 169.5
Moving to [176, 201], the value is 197.0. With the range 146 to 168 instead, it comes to 164.5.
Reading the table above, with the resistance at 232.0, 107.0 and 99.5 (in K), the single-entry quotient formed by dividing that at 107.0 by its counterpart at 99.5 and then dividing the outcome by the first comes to 0.108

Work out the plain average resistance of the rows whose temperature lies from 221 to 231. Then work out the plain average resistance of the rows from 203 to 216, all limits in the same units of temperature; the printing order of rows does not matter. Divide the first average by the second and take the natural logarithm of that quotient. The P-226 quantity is -0.14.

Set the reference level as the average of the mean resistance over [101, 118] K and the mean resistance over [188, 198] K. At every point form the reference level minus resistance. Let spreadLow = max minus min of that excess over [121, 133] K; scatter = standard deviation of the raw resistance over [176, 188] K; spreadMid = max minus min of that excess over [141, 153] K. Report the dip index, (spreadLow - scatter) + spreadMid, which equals 1.1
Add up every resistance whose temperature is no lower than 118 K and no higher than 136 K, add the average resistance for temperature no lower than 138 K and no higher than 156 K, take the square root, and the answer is 8.22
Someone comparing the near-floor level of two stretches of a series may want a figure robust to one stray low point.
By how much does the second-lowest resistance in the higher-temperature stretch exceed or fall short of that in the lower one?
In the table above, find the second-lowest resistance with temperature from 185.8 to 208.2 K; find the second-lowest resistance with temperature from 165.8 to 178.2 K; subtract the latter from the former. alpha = 1.0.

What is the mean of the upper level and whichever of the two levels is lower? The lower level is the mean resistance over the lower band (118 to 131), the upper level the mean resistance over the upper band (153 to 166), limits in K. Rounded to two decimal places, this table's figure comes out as 8.56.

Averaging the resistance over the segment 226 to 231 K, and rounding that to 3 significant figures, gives 8.77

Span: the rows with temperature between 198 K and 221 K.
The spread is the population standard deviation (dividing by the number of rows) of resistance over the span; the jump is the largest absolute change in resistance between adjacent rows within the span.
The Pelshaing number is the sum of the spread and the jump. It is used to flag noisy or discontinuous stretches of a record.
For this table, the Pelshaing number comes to 2.01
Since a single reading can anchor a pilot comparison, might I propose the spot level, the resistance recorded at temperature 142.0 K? 8.198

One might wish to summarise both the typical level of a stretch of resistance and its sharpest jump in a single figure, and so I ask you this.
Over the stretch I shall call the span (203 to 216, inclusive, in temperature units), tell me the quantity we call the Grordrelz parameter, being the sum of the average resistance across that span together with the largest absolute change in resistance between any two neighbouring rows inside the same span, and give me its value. 11.3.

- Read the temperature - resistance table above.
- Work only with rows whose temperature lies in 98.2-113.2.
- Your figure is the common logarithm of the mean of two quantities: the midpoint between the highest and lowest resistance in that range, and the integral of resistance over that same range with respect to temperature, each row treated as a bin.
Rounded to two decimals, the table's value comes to 1.84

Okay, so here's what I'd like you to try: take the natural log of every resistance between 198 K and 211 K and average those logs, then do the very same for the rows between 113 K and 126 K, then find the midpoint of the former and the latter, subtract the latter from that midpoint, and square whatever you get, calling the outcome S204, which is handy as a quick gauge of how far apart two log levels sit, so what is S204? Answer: 0.017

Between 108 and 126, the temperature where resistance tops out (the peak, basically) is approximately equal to 112.0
